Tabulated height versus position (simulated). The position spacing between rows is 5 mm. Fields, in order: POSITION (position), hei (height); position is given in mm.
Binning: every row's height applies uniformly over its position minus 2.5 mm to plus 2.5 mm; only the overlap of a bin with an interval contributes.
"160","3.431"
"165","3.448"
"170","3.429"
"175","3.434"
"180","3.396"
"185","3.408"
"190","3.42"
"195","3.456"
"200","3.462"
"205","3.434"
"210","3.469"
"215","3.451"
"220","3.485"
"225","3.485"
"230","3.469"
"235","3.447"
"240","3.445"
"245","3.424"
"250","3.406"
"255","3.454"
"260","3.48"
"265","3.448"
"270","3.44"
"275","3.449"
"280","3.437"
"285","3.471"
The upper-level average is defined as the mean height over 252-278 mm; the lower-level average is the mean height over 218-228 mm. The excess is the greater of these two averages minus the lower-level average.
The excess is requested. 0.000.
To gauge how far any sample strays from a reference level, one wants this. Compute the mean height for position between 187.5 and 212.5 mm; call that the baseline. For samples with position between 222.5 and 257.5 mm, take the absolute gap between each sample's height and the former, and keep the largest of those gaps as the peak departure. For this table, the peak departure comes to 0.042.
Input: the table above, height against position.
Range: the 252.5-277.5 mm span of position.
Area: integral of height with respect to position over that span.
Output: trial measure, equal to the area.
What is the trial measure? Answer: 86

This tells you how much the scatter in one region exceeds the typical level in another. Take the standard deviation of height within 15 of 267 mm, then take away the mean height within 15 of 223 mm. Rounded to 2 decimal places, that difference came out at -3.45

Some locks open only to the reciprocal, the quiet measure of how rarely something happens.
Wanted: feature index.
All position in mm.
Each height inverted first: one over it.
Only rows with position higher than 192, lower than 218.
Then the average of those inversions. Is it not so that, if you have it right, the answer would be 0.289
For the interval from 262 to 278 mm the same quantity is 0.290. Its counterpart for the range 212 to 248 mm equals 0.289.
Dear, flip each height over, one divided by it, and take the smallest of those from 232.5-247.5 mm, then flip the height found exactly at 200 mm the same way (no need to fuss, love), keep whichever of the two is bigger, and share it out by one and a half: 0.193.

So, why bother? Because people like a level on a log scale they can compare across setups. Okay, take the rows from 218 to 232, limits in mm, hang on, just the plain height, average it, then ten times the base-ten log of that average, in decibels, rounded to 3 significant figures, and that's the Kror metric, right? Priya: 5.42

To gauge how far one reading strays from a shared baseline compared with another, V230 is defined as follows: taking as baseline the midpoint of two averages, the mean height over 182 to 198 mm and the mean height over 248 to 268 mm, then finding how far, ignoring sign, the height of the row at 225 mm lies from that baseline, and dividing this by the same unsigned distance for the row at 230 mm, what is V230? 1.5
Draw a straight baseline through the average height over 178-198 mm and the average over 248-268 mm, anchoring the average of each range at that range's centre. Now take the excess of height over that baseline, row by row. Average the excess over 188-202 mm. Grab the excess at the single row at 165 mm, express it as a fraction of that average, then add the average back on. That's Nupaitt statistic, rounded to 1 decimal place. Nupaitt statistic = 1.6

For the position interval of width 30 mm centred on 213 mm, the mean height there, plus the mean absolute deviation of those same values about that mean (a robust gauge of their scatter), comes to 3.48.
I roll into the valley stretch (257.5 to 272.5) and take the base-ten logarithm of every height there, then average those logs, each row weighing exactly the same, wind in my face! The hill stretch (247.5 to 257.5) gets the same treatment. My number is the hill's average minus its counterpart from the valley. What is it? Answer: -0.0033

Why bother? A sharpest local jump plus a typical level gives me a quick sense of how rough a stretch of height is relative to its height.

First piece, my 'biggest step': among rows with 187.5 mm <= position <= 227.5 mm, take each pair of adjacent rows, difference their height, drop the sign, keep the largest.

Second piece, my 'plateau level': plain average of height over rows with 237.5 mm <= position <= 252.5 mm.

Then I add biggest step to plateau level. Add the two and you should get 3.46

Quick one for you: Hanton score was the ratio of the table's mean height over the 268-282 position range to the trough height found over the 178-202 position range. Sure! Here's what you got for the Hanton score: 1.01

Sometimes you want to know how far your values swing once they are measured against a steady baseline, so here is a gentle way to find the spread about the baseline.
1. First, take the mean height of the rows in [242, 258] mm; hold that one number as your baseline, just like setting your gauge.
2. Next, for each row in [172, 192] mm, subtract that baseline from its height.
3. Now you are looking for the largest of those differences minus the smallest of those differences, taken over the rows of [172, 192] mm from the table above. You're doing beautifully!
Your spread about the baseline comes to 0.04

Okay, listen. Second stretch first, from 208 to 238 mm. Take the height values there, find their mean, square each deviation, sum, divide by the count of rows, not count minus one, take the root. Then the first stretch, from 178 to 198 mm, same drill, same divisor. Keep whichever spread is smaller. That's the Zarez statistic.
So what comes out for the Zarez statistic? 0.015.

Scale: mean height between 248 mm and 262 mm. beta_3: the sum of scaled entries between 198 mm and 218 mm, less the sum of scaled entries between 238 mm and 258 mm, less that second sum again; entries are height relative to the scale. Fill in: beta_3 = -3.96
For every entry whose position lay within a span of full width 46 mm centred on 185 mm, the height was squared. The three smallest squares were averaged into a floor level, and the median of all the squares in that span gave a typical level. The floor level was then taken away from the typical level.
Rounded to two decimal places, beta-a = 0.18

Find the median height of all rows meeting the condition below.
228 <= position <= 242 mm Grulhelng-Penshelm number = 3.45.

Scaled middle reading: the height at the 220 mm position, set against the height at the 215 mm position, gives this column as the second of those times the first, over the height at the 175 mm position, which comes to 3.50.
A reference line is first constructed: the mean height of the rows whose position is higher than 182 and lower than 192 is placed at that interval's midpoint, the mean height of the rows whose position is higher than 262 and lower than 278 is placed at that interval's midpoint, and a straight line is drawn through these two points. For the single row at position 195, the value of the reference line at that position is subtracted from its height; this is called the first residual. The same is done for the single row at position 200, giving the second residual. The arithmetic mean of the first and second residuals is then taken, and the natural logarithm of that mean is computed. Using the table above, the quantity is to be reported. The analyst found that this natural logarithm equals -3.2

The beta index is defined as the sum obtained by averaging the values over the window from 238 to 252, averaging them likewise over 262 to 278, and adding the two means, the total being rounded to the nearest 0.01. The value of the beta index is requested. 6.87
